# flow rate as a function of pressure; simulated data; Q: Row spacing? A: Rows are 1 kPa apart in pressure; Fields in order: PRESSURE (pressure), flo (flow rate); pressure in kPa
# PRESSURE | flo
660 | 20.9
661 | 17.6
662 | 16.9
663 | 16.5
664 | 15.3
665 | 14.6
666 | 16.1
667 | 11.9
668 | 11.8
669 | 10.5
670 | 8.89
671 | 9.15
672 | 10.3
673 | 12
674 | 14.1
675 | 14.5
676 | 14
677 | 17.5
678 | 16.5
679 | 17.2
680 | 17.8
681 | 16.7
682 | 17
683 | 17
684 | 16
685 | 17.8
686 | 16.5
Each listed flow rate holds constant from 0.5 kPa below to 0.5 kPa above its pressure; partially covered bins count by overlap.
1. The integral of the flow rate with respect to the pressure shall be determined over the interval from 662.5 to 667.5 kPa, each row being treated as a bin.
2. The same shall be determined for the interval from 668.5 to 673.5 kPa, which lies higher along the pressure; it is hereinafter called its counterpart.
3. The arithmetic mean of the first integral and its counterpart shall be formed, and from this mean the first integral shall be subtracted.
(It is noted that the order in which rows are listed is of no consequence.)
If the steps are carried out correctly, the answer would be -12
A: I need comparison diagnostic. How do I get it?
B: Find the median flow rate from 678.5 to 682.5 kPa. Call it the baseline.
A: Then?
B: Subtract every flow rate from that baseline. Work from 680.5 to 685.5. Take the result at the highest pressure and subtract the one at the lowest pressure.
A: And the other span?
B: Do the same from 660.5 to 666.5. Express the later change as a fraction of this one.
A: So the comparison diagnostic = -0.73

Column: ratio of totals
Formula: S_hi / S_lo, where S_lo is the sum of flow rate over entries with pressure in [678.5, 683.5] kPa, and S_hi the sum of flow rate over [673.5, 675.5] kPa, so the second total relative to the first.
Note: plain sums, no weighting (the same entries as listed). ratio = 0.33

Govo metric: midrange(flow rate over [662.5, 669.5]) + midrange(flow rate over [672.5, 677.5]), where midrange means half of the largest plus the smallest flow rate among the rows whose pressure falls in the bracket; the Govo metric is 28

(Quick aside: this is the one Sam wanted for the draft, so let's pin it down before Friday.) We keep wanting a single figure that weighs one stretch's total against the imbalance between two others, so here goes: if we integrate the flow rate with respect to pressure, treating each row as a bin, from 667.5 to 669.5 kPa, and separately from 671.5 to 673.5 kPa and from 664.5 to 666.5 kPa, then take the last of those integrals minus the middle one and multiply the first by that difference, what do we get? 187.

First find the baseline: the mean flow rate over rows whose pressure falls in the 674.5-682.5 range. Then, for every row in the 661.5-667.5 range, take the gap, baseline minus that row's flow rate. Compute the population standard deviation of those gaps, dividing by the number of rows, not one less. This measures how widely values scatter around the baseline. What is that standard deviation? 1.7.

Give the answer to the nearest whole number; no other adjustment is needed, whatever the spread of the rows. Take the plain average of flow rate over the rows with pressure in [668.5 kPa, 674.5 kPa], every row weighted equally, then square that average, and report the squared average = 117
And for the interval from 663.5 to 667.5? 210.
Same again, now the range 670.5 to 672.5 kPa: 95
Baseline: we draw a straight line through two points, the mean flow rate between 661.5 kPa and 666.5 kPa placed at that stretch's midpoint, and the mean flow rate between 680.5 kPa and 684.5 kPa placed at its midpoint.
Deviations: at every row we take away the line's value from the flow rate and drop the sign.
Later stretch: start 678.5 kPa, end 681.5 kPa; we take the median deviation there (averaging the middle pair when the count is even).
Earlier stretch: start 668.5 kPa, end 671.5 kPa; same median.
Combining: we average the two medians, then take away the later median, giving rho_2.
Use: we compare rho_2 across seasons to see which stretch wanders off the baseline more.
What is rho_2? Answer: 3.2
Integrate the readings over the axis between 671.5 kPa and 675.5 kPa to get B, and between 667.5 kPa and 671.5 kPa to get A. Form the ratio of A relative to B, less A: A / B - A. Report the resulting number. -40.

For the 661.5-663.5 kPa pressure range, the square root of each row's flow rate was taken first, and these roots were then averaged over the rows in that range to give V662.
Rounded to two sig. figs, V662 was 4.1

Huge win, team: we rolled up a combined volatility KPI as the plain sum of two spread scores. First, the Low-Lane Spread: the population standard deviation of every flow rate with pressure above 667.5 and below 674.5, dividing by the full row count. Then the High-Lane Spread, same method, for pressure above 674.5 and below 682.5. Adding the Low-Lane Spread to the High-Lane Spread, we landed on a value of 3.0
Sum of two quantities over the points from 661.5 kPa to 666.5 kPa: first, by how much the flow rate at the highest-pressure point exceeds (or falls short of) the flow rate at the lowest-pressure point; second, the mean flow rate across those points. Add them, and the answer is 15.1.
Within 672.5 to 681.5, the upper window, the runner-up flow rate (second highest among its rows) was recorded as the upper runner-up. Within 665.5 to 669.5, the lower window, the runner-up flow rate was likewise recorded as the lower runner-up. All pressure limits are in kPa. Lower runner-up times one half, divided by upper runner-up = 0.34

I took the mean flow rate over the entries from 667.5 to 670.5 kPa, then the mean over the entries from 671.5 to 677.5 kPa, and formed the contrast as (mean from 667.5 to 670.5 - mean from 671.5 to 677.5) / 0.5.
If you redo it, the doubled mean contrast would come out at -6.7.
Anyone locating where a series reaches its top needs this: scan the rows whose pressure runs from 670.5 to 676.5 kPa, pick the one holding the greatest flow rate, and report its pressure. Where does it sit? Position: 675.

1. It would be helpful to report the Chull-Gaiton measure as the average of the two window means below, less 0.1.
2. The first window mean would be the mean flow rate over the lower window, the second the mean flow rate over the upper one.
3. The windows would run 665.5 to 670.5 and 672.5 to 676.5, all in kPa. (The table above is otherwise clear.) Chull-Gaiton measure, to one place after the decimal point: 12.6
